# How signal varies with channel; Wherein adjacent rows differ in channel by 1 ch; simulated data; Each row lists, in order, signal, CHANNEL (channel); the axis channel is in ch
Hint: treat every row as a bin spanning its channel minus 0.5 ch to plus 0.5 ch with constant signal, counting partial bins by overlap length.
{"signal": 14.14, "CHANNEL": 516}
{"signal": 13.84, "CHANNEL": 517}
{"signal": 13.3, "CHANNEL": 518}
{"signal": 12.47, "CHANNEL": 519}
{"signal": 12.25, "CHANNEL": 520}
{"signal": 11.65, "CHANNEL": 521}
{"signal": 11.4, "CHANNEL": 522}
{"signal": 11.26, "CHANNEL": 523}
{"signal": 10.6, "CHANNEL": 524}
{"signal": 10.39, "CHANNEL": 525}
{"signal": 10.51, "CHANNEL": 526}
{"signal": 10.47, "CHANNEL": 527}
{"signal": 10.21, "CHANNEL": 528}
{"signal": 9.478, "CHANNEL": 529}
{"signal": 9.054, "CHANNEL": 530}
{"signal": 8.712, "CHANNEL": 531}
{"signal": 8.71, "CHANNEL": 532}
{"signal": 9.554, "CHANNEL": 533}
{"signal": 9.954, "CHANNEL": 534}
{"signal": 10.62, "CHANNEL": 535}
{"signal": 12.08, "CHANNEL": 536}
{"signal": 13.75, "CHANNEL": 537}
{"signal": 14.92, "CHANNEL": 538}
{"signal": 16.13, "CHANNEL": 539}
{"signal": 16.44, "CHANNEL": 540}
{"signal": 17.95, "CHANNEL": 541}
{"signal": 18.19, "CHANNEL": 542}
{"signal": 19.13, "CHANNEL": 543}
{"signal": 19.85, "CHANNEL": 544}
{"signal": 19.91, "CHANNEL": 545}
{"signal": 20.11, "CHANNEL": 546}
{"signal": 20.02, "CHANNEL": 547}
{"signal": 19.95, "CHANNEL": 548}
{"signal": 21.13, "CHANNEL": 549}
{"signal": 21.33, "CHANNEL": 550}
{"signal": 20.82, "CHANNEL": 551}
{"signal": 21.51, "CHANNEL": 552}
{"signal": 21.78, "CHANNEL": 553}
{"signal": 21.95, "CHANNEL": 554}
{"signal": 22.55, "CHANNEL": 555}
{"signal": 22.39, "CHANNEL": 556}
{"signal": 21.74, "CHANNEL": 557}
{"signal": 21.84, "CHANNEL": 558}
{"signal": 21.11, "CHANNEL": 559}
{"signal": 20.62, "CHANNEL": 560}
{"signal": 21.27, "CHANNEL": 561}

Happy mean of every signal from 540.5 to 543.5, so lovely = 18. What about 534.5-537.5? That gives 12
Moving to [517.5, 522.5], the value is 12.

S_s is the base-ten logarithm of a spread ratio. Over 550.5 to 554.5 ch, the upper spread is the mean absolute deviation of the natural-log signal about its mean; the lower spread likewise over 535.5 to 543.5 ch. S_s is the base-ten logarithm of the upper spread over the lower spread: -0.9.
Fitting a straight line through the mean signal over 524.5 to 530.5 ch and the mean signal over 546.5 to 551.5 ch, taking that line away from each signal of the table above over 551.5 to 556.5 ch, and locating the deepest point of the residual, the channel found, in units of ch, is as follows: 556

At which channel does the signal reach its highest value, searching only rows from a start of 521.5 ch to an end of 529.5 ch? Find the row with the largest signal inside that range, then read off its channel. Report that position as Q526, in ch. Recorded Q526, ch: 522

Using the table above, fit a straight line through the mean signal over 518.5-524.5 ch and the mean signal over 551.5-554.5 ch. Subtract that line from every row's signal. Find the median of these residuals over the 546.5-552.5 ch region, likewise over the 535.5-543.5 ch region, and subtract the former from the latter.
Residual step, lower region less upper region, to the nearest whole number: -1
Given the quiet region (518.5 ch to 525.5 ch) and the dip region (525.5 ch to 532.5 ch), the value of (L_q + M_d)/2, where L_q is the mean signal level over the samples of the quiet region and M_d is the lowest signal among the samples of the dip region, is 10.1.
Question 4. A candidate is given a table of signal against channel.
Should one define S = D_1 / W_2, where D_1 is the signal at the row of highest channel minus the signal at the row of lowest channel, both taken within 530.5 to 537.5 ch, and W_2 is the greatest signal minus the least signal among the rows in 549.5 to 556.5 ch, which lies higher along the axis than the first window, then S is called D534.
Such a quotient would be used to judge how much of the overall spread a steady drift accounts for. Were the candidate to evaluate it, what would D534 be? 2.9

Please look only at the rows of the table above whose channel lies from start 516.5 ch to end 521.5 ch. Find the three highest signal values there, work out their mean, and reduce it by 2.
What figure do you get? 11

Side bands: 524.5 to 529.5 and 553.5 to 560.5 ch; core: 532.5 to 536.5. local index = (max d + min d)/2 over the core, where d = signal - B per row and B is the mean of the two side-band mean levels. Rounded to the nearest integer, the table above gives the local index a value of -5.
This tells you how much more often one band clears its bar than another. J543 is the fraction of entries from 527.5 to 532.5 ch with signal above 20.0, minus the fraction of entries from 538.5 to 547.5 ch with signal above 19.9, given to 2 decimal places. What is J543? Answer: -0.33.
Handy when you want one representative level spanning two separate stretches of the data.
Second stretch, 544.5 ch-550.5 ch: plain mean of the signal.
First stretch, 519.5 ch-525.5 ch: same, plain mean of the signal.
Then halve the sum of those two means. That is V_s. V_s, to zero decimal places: 16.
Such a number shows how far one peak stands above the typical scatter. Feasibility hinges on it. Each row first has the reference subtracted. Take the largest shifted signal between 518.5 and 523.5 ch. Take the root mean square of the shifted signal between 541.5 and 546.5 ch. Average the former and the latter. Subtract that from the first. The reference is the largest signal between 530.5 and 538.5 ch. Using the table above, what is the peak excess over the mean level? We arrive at -4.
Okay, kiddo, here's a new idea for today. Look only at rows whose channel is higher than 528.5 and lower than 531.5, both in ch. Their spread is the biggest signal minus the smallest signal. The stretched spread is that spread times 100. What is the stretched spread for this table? 77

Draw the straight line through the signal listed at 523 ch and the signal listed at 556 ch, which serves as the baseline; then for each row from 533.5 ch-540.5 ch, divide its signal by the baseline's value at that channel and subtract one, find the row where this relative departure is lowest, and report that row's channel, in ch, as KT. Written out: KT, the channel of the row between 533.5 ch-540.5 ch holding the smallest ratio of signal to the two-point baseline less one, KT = 534 ch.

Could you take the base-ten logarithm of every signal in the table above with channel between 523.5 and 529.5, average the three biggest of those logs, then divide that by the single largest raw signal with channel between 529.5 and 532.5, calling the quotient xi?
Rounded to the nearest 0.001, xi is 0.113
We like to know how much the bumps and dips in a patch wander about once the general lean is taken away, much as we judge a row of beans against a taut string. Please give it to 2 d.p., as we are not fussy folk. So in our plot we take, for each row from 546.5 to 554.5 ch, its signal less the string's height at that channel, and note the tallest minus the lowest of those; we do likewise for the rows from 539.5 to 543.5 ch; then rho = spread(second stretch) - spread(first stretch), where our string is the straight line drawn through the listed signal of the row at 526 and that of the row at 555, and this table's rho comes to 0.19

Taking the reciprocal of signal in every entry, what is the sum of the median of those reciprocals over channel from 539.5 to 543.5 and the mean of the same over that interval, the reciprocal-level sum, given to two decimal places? 0.11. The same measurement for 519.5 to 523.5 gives 0.17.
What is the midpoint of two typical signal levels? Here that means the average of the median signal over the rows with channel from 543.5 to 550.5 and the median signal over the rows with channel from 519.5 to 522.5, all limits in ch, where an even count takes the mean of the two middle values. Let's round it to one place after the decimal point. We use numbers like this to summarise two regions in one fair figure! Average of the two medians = 15.8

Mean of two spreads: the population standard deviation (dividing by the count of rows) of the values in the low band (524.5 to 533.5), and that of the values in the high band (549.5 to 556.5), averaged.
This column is 0.63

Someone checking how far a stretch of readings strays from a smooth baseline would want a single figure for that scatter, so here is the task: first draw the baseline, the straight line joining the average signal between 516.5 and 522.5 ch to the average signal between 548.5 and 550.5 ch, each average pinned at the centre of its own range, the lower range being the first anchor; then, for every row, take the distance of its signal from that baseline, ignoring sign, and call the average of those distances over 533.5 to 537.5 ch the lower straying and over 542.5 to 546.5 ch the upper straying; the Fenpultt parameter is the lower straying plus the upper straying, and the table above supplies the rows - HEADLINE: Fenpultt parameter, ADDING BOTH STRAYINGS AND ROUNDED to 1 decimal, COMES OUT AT 5.7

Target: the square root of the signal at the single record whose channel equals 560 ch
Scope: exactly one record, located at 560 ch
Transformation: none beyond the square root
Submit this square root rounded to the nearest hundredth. 4.54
